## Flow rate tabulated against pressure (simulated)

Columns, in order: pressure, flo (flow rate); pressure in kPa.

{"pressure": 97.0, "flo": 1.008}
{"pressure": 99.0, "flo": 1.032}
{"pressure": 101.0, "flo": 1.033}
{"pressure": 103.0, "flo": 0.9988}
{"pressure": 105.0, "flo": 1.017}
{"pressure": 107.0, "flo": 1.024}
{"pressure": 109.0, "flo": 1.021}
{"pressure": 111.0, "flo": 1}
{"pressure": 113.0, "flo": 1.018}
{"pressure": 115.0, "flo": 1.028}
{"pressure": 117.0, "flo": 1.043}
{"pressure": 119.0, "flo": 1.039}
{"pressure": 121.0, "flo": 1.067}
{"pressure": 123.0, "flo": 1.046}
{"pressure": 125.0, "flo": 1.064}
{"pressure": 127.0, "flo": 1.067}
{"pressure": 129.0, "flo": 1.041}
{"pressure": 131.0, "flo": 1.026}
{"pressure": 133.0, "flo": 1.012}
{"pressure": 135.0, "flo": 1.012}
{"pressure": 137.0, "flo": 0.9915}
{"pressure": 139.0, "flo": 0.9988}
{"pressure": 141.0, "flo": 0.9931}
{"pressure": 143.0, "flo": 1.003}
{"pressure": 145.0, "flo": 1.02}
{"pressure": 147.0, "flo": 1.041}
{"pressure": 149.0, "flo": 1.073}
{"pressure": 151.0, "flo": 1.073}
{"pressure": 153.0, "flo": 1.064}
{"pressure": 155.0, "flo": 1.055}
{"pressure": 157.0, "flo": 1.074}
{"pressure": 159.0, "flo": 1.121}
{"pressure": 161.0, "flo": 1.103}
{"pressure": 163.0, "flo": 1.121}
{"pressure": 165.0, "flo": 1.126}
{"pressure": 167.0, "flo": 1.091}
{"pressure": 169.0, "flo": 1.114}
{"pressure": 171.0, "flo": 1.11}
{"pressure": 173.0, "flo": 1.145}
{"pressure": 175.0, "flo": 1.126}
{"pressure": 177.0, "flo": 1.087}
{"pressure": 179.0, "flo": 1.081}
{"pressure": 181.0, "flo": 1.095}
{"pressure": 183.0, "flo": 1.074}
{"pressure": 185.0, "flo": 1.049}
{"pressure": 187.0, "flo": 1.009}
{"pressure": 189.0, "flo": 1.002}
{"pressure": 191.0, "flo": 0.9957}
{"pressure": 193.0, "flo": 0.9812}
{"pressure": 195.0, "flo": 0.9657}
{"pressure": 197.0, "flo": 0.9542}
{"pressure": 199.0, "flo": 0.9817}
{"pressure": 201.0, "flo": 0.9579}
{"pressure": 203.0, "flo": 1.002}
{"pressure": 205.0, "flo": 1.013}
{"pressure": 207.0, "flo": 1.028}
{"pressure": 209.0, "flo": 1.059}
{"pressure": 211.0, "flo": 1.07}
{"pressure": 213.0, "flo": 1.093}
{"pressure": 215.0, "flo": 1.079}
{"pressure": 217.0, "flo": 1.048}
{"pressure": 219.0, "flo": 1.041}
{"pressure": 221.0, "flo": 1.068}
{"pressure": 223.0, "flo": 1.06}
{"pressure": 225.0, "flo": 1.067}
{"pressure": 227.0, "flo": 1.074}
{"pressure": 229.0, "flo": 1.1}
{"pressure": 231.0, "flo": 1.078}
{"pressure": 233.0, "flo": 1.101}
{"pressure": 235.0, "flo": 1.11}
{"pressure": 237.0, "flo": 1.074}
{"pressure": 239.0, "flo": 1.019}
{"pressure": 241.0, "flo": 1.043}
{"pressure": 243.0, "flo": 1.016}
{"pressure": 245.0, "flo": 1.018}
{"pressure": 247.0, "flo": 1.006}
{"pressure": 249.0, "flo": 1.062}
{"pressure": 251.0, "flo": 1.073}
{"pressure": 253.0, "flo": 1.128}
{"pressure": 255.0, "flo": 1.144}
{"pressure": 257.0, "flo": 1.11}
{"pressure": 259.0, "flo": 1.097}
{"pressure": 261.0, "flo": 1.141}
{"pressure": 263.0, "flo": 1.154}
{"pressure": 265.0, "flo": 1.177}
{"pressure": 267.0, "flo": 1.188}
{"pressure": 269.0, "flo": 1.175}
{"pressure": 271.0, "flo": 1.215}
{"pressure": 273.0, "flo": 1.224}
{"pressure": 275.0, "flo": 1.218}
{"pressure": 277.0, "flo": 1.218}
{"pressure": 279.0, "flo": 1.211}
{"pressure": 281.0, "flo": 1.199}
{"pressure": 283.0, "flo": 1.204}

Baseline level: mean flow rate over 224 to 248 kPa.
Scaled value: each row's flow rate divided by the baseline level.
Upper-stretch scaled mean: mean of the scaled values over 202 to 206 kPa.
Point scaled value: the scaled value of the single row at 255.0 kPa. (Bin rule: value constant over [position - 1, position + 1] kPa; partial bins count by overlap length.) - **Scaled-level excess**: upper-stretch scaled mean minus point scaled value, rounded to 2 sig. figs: -0.13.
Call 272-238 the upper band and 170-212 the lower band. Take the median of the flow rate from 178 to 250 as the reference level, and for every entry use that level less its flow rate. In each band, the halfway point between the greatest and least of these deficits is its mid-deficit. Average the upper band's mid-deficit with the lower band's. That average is -0.032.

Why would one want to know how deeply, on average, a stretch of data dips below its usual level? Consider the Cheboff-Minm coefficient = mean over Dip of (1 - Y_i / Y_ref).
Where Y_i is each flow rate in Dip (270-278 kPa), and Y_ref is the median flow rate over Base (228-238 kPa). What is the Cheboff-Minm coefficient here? -0.11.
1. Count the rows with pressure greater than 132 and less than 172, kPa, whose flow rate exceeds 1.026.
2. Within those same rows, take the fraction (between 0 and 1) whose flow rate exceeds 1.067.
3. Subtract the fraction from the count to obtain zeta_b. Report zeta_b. 12.5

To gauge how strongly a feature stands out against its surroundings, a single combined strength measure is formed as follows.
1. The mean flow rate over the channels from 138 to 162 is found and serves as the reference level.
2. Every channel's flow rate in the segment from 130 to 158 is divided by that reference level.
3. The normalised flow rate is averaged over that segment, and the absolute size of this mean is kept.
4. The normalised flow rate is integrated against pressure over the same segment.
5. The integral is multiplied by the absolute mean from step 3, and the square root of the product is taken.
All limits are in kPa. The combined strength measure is 5.19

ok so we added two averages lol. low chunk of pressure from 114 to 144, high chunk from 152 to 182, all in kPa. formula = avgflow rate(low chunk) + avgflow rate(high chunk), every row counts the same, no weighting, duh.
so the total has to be 2.13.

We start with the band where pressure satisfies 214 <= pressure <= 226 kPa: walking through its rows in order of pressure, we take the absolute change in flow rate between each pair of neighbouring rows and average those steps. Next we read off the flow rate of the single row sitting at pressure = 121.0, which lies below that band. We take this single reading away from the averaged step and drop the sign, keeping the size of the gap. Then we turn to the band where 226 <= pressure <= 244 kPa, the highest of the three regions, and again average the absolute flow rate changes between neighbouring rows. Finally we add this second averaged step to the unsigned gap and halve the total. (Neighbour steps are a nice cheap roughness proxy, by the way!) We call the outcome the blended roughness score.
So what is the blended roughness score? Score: 0.539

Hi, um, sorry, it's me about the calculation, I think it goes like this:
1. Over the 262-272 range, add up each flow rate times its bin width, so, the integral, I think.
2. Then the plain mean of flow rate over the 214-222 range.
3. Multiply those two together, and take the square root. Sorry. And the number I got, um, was 3.5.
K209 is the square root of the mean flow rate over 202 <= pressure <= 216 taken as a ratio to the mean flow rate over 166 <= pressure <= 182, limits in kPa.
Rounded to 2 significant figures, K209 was 0.97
